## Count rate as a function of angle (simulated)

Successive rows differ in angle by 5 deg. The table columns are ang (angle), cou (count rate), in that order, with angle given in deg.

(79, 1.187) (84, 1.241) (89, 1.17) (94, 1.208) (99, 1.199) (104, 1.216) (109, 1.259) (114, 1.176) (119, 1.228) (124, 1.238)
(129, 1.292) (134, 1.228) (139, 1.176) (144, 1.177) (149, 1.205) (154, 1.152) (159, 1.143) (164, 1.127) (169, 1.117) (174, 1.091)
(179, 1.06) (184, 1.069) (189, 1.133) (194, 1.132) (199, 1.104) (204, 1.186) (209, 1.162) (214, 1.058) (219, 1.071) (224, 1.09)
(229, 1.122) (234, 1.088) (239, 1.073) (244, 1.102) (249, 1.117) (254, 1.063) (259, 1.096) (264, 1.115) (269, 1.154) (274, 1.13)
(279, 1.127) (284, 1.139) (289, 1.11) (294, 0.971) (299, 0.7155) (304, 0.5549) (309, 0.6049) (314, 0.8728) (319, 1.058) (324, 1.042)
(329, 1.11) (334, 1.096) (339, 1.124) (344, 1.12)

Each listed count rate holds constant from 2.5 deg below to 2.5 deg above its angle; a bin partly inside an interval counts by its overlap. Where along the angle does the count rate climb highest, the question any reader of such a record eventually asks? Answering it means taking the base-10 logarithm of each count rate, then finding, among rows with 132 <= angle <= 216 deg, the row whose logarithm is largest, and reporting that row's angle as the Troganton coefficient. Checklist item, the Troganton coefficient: 134 deg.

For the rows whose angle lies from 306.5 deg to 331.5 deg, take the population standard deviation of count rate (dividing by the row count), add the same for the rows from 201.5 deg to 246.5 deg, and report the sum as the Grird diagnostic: 0.23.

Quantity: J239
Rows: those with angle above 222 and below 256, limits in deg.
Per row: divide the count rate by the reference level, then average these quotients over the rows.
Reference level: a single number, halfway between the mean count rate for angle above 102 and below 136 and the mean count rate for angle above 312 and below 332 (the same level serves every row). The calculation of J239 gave 0.97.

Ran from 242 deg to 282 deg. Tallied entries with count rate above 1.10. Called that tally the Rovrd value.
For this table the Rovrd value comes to 6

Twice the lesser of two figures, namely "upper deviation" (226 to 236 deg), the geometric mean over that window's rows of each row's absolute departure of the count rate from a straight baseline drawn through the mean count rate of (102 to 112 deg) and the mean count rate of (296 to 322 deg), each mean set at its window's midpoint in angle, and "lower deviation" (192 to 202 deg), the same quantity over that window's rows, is 0.18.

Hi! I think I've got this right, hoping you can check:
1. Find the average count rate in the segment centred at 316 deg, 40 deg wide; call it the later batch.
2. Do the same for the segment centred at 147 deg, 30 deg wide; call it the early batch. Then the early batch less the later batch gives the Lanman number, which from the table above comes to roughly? 0.30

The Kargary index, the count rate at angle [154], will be 1.152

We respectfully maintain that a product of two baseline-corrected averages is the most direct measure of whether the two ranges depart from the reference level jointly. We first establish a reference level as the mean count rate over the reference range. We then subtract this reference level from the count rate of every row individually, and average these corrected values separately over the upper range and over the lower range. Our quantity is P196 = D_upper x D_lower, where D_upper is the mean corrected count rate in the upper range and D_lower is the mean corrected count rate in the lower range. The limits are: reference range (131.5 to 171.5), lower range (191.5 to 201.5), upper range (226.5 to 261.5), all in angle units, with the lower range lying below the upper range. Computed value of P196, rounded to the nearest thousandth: 0.003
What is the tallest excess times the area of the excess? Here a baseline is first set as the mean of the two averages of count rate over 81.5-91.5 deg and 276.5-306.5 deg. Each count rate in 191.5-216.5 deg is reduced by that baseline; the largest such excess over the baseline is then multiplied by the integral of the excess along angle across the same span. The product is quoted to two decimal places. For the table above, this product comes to 0.17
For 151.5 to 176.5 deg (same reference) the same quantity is 0.11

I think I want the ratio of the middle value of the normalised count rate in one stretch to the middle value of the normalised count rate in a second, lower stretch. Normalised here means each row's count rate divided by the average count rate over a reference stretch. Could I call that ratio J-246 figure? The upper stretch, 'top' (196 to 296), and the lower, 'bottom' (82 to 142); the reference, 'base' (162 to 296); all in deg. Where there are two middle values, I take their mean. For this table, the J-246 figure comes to 0.906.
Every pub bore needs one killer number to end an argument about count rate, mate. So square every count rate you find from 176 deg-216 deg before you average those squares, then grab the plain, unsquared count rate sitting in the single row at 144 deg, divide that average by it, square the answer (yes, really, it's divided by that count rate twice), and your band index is 1.1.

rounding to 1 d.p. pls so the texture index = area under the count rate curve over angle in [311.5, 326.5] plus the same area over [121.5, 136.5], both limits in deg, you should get 33.7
